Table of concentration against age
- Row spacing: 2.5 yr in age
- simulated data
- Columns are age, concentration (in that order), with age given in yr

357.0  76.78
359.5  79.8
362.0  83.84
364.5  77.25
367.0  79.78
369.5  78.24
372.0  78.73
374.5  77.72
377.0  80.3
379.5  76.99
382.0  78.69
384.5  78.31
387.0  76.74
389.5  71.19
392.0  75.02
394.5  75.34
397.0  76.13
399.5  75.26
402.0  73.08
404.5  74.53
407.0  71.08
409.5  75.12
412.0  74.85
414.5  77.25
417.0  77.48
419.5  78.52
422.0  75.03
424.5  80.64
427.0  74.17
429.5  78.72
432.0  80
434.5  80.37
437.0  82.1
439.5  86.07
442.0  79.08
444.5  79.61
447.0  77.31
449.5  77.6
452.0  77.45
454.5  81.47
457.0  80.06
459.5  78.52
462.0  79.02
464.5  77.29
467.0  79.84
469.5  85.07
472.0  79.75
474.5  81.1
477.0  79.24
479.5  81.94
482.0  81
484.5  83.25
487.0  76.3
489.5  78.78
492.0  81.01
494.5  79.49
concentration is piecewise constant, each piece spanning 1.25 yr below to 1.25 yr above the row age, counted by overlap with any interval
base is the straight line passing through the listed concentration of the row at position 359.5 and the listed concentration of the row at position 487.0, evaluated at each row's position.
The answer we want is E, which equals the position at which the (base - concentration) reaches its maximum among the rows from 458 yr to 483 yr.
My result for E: 464.5 yr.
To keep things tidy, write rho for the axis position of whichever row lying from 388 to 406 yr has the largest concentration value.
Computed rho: 397.0 yr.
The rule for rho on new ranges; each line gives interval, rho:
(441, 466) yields 454.5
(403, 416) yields 414.5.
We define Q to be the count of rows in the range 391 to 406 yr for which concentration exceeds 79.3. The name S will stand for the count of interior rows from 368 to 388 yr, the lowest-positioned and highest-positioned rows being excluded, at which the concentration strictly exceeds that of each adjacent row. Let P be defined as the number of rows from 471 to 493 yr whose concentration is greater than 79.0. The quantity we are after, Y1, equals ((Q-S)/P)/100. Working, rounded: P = 7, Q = 0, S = 3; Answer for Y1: -0.0043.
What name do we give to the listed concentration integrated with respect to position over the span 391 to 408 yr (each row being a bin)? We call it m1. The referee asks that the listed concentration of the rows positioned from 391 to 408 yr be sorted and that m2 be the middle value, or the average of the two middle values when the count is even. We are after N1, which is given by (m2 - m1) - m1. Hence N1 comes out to -2454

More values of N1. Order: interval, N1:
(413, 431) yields -2709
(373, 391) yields -2699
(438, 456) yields -2795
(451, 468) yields -2611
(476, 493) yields -2646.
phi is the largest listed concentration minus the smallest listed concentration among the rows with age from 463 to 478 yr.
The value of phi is 7.8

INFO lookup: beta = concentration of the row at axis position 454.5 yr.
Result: 81.47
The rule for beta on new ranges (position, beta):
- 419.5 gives 78.52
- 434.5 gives 80.37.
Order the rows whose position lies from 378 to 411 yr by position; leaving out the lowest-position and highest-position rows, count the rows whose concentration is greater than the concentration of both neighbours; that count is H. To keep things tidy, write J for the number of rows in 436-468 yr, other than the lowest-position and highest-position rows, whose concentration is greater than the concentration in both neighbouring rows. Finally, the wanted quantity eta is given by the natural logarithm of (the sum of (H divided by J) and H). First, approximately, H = 3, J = 5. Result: 1.28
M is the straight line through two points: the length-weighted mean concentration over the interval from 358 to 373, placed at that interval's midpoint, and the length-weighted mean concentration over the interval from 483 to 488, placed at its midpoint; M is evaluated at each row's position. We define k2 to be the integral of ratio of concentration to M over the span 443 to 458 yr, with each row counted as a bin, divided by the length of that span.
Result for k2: 0.99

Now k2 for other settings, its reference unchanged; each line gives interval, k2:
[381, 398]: 0.95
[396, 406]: 0.94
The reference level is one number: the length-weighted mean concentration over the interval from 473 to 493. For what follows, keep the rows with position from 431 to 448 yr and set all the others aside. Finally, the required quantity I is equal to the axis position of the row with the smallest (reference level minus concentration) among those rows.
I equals 439.5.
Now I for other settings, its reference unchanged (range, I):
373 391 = 377.0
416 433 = 424.5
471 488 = 484.5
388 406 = 397.0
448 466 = 454.5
